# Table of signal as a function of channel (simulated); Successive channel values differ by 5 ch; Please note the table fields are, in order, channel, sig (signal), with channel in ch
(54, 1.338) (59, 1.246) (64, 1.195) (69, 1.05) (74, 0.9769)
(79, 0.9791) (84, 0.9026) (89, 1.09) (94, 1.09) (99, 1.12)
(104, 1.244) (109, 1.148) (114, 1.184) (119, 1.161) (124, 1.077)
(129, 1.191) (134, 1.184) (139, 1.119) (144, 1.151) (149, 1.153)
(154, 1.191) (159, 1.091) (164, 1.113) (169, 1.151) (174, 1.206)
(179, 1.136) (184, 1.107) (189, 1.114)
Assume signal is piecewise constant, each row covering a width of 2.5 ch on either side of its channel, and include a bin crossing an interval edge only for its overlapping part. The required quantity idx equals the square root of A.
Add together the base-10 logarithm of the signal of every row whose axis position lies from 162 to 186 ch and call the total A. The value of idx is 0.537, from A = 0.29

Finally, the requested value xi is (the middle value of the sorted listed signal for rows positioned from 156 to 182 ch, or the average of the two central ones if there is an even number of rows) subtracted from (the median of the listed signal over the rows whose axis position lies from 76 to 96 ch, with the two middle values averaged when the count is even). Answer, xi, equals -0.101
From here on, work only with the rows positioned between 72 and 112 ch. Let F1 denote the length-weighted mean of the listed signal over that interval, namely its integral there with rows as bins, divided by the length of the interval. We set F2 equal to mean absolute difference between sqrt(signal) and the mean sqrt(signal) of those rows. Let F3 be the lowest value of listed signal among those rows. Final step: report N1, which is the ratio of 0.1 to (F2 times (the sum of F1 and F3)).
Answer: 1.2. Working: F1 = 1.07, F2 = 0.0425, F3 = 0.9026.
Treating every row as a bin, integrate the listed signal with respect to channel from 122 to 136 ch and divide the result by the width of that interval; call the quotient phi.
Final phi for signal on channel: 1.15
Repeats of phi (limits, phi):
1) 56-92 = 1.07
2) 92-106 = 1.15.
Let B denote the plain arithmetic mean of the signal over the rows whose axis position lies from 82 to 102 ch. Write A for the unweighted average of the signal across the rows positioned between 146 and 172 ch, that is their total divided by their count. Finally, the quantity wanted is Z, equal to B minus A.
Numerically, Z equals -0.09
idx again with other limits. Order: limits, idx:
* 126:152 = 0.567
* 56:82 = 0.418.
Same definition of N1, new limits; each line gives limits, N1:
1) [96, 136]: 2.6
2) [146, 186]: 3.0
